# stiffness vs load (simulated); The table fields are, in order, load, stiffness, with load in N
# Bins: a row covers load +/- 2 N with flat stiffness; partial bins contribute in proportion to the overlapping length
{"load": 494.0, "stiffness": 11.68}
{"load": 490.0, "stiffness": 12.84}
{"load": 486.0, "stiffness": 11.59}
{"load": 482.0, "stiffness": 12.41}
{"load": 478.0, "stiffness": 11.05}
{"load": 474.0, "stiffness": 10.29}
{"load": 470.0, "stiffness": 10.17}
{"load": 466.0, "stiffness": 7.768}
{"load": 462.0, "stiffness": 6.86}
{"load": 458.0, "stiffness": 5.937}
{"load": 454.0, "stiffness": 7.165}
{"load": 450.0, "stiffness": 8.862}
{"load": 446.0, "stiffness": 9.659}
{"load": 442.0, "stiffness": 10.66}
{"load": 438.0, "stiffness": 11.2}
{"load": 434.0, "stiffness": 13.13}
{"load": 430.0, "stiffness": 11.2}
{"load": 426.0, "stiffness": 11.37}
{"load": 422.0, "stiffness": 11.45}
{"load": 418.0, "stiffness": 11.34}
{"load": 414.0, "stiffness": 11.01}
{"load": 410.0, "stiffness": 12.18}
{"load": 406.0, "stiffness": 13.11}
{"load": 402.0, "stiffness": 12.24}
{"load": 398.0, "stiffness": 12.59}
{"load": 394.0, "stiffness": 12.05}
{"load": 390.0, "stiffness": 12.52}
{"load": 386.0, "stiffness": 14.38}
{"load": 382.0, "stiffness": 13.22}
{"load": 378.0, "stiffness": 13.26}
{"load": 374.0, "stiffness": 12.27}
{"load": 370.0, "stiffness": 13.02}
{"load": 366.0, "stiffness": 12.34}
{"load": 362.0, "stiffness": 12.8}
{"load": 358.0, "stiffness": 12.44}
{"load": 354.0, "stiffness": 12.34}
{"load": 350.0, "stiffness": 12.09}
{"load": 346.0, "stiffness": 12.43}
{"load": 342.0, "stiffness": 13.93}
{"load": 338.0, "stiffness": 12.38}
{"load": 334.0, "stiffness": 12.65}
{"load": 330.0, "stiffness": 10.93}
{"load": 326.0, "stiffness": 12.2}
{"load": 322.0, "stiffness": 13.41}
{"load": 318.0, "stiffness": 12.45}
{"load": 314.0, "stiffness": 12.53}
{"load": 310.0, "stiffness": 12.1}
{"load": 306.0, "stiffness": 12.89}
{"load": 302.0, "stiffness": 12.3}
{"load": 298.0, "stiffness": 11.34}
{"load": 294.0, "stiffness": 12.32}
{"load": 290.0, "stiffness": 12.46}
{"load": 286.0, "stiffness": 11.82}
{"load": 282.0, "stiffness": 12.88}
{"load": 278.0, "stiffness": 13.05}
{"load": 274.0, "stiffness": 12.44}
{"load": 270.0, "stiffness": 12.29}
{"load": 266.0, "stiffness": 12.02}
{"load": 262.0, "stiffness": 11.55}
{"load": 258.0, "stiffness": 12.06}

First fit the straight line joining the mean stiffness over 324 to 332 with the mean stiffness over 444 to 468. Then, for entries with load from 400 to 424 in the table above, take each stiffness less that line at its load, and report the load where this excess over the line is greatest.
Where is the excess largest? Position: 406.0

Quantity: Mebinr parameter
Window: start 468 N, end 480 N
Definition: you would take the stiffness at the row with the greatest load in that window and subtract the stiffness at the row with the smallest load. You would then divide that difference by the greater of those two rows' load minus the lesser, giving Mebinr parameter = 0.110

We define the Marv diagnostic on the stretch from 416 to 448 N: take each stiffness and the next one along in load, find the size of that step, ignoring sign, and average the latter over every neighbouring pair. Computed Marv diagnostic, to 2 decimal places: 0.82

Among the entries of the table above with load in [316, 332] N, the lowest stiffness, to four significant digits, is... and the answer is 10.93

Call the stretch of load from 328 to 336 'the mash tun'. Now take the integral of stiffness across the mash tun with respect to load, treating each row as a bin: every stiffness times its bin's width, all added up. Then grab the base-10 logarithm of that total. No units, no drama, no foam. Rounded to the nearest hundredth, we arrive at 1.97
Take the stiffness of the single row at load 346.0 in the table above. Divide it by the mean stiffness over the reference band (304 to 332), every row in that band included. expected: 1.01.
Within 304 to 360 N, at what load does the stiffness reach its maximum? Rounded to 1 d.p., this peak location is 342.0 N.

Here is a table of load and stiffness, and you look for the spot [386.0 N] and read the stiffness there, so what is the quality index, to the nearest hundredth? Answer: 14.38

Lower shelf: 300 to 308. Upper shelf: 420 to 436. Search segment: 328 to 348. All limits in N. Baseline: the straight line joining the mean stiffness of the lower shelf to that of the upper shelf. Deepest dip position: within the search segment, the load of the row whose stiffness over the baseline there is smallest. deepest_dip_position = 330.0 N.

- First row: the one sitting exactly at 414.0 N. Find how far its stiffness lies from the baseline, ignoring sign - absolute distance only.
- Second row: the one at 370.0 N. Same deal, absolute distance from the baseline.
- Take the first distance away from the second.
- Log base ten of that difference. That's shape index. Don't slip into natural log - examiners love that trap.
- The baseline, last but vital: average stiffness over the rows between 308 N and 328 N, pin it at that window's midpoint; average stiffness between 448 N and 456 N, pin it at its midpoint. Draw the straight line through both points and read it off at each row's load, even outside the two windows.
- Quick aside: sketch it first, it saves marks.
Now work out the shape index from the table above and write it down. -0.28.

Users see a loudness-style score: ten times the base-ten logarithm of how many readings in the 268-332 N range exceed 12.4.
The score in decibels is 9.0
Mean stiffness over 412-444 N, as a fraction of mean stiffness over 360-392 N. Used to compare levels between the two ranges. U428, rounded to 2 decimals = 0.88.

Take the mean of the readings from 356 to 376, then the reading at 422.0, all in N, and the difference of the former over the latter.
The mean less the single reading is 1.12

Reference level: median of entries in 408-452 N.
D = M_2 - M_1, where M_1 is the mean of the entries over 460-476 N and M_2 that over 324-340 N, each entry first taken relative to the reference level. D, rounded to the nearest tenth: 3.3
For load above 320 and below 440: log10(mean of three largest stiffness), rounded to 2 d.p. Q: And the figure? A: 1.14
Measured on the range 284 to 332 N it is 1.11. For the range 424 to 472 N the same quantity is 1.08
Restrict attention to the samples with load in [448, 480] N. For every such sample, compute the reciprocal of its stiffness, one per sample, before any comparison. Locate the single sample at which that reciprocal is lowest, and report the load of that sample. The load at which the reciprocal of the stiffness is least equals 478.0 N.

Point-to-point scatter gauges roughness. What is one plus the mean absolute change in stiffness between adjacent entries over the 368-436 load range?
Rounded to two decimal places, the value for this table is 1.73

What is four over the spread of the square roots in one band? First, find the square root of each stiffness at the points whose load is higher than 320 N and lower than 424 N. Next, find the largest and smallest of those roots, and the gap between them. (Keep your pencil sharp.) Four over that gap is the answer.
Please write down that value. 8.2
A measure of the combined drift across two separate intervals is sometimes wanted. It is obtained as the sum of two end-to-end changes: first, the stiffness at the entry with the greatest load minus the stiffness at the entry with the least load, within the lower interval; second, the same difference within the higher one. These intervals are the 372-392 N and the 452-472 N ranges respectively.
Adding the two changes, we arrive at 3.3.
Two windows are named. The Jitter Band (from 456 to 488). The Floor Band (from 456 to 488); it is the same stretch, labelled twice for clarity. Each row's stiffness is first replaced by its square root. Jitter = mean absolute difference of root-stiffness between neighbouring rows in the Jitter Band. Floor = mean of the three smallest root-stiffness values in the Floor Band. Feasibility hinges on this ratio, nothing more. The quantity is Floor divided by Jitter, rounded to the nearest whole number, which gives 15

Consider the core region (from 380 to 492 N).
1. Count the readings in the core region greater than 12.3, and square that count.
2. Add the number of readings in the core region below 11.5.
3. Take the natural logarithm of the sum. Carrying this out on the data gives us 4.4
